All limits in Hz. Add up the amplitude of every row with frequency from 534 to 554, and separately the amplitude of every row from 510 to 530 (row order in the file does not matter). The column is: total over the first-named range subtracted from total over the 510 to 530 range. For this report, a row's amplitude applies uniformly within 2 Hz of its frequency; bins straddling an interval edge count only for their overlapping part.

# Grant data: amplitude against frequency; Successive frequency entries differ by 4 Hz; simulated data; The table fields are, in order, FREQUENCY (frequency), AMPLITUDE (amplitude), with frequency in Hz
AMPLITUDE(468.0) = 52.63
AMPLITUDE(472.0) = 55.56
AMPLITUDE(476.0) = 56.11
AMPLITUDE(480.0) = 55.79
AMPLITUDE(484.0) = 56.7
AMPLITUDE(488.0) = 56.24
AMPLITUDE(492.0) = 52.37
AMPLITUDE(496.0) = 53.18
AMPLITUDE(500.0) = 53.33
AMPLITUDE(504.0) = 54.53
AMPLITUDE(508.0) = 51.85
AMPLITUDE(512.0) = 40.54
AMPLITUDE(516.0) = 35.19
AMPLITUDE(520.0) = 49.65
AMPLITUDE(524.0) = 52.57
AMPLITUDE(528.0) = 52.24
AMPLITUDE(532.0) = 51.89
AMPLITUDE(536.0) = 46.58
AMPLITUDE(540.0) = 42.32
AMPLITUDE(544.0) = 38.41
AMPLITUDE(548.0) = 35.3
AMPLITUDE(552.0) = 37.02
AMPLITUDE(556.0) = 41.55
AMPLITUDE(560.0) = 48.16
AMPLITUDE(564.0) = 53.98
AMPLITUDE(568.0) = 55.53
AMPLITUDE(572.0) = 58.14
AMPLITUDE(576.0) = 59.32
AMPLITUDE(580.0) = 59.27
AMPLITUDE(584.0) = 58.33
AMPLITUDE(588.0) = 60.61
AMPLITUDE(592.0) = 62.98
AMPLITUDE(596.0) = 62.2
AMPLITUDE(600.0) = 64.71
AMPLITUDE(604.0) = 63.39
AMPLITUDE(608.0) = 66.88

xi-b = 31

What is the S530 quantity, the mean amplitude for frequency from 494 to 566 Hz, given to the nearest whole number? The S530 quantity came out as 47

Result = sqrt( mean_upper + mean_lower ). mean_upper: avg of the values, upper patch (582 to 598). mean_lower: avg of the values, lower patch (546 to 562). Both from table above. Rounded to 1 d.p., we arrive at 10.1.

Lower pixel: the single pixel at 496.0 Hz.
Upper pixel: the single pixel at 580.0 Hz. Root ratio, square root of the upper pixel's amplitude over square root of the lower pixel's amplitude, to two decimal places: 1.06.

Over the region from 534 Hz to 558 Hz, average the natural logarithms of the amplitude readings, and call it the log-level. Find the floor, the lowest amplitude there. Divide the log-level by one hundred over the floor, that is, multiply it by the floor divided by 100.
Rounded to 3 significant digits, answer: 1.30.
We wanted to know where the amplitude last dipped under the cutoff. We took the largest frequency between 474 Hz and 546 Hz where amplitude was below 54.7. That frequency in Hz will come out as 544.0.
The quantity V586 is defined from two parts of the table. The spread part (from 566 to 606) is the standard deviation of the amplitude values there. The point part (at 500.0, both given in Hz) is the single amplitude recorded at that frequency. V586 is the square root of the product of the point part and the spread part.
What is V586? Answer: 12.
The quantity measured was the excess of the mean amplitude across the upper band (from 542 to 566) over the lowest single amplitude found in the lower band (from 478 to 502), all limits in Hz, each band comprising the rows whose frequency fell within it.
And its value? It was -10.0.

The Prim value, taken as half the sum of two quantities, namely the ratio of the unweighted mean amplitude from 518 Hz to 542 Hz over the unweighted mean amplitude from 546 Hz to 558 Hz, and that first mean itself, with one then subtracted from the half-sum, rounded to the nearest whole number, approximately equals 24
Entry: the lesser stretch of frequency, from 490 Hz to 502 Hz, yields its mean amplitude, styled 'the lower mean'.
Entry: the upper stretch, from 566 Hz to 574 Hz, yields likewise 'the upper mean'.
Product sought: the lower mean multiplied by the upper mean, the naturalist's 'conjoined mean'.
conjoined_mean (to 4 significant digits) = 3010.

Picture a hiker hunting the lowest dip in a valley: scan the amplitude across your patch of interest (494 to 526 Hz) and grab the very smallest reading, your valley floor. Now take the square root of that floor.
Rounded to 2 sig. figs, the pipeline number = 5.9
